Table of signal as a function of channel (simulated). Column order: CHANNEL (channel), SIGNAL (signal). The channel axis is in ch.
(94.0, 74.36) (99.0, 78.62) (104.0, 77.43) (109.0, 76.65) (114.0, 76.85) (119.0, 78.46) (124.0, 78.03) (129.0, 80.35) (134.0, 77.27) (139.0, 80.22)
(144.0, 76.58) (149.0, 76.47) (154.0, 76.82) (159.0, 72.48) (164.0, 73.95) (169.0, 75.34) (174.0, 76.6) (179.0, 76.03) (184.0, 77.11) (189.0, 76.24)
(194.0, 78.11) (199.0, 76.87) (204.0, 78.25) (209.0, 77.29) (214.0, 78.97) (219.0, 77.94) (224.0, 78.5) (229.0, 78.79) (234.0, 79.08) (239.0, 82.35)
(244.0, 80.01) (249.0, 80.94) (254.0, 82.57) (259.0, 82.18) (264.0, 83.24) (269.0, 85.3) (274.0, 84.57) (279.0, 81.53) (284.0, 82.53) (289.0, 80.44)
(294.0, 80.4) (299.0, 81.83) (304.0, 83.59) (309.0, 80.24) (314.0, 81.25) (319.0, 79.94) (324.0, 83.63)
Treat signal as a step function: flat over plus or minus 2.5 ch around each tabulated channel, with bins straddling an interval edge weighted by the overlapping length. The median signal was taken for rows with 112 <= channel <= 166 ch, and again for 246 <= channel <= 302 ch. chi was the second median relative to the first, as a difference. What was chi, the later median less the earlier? 5.3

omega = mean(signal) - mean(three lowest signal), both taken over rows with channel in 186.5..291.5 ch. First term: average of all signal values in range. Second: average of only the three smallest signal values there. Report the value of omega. 3.5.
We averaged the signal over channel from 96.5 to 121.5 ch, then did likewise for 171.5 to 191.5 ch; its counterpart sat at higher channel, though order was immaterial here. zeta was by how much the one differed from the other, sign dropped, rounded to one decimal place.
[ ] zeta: 1.1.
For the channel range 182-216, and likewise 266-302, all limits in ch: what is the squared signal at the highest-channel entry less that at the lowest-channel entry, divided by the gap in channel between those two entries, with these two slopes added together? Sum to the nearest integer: -10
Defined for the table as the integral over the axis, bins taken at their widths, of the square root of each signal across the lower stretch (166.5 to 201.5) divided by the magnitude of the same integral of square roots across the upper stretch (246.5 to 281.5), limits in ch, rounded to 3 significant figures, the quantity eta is 0.961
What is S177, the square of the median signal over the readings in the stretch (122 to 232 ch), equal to 5958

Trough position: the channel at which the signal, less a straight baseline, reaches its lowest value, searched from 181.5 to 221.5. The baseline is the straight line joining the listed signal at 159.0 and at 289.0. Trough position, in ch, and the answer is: 209.0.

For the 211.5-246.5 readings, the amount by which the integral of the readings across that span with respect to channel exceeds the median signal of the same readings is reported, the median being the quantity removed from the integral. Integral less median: 2699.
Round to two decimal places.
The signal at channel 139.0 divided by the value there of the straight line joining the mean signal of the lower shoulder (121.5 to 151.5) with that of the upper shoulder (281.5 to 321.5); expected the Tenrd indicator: 1.03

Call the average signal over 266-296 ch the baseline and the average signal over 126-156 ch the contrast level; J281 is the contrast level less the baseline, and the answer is -4.5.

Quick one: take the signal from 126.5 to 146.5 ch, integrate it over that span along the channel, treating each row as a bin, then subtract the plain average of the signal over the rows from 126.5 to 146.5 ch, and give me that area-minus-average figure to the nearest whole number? 1493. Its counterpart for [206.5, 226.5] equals 1485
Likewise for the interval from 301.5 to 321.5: 1544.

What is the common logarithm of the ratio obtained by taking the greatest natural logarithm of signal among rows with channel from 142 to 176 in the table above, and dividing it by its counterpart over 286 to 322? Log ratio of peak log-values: -0.0084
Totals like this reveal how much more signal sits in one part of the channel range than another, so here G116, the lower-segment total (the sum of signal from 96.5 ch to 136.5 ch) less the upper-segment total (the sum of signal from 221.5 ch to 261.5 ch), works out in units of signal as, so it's -21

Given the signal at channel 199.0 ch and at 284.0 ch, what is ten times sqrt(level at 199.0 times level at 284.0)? 796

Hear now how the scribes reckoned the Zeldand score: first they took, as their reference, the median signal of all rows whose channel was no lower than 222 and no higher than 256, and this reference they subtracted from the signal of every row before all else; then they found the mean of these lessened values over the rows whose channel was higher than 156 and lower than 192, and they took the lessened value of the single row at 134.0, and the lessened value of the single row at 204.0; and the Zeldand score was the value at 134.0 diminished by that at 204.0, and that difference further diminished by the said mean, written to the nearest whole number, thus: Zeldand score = 4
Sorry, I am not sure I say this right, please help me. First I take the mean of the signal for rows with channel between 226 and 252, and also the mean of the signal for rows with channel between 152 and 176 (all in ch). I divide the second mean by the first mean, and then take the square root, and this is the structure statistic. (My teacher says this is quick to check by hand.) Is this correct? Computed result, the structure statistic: 0.967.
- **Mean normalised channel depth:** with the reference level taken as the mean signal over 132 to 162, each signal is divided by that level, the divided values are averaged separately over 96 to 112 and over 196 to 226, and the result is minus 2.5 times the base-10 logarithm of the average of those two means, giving -0.016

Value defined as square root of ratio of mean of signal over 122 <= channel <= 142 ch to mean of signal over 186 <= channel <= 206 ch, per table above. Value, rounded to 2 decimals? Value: 1.01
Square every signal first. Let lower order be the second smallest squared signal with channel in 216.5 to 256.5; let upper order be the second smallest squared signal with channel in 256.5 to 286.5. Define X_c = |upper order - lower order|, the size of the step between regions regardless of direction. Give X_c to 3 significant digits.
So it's 591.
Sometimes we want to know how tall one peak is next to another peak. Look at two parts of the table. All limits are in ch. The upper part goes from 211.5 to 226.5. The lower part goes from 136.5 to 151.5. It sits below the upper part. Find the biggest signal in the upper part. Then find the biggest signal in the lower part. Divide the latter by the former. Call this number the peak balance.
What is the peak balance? 1.02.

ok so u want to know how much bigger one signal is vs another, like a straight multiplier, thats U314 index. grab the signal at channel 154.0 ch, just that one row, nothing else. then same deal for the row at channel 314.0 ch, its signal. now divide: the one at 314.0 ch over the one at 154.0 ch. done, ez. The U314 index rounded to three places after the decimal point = 1.058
